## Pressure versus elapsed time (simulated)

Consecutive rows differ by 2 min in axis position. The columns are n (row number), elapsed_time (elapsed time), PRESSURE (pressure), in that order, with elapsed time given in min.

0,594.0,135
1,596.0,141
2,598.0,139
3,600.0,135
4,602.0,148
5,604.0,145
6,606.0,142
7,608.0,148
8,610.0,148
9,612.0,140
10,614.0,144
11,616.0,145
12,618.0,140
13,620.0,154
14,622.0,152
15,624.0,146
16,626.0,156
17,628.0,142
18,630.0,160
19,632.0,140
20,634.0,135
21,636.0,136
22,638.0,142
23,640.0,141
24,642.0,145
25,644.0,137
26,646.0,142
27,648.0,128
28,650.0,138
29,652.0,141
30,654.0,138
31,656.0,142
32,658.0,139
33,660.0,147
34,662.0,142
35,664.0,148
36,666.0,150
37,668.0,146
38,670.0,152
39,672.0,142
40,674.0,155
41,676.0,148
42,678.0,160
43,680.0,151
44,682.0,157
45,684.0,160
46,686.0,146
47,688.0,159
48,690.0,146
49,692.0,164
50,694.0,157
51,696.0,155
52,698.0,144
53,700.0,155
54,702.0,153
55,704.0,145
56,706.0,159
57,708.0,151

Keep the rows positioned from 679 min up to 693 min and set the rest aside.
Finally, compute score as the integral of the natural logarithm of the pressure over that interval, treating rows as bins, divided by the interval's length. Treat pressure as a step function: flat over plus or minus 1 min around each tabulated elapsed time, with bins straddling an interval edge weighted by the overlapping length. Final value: 5.04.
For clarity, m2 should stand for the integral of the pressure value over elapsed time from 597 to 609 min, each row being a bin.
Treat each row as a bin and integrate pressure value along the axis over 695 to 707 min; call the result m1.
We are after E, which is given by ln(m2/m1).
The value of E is -0.06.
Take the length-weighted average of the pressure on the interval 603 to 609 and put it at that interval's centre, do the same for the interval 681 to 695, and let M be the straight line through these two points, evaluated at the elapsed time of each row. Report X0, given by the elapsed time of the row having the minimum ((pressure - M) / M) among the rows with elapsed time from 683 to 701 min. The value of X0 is 698.0 min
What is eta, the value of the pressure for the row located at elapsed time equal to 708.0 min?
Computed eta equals 151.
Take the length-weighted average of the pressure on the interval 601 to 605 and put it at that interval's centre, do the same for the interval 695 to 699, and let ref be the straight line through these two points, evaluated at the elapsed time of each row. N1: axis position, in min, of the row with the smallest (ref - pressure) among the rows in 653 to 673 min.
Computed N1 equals 670.0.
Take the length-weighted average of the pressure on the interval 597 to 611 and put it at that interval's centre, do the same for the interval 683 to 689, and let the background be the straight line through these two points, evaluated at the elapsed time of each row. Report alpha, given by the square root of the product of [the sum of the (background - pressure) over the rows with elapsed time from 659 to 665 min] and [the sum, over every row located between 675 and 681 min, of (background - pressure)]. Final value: 7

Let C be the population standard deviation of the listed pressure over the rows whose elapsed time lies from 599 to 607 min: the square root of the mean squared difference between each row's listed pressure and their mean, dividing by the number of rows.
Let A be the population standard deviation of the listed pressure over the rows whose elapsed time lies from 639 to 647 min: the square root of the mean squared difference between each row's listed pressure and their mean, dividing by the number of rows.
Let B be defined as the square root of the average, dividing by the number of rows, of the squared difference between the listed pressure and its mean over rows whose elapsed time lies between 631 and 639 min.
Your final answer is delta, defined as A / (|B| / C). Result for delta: 5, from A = 3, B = 2.9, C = 4.8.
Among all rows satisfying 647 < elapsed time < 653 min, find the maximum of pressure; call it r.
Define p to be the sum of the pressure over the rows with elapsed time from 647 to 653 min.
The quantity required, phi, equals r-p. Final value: -266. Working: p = 407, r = 141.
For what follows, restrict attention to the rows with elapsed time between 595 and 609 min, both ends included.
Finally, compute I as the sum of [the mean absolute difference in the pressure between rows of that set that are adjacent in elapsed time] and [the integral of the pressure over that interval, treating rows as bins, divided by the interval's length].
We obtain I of 148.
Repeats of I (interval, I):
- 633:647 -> 144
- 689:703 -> 162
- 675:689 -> 164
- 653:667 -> 148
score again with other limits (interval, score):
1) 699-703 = 5.04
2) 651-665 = 4.96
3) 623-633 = 5.00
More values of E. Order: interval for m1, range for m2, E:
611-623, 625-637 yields -0.01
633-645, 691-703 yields 0.10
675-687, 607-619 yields -0.06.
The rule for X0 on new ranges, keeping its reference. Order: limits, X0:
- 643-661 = 648.0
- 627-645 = 634.0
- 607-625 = 618.0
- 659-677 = 672.0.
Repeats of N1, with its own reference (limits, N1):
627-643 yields 630.0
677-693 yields 692.0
